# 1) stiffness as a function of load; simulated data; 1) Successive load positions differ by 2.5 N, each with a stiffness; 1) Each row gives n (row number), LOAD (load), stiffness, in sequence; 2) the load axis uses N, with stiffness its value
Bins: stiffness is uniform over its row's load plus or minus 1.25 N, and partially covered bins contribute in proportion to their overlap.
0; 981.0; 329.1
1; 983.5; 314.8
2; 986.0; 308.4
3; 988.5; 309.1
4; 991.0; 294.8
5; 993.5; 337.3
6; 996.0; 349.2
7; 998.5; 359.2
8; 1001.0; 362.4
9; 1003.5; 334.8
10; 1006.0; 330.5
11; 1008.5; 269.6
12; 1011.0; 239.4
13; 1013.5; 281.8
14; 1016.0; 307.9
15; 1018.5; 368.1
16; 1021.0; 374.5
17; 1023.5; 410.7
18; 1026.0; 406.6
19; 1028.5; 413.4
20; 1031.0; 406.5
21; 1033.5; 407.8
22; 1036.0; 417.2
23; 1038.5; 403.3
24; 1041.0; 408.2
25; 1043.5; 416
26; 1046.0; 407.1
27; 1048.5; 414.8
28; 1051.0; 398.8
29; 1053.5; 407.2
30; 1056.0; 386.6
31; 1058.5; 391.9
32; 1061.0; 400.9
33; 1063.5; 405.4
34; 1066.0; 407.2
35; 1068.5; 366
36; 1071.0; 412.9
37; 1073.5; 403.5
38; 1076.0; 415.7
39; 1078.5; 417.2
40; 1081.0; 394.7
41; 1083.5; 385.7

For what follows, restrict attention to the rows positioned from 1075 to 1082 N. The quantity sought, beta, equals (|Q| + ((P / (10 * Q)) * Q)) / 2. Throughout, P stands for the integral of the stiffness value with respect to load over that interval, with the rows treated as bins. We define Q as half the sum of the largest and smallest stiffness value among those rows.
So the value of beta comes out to 346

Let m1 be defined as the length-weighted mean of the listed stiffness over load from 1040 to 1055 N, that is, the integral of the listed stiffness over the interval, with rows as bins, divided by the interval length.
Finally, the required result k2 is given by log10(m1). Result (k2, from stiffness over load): 2.61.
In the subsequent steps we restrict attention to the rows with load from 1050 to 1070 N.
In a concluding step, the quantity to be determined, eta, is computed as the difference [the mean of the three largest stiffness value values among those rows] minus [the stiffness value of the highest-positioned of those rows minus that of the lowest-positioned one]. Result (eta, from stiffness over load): 439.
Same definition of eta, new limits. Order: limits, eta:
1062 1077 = 402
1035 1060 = 441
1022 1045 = 410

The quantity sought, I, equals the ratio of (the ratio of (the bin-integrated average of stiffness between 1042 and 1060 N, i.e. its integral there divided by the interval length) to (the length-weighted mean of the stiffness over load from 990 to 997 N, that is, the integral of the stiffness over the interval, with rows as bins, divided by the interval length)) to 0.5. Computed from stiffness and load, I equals 2.5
